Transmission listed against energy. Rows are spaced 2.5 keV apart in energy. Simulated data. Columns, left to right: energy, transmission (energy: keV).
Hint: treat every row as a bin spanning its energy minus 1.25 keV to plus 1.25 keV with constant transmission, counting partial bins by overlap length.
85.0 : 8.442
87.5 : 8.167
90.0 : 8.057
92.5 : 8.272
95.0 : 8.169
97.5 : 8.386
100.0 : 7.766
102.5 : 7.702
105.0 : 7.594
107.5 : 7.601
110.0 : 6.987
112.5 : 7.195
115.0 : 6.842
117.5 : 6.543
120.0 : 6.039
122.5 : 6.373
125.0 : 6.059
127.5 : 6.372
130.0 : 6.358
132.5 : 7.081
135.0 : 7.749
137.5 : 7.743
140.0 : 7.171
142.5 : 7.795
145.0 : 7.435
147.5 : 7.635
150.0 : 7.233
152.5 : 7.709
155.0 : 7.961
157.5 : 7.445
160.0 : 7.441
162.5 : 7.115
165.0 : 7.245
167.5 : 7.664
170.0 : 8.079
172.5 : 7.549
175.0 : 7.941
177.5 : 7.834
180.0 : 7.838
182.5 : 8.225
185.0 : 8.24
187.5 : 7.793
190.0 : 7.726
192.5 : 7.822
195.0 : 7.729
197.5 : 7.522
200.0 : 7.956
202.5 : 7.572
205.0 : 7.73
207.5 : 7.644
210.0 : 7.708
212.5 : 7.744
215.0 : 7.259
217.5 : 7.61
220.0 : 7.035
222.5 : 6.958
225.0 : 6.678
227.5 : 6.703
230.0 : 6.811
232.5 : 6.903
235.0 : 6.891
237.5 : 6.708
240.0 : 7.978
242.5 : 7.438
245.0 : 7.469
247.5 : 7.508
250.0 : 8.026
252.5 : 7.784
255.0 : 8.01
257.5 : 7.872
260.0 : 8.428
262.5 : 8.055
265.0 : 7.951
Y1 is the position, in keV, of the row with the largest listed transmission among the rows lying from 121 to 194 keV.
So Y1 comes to 185.0 keV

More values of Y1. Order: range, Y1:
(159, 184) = 182.5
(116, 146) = 142.5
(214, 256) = 250.0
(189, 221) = 200.0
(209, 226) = 212.5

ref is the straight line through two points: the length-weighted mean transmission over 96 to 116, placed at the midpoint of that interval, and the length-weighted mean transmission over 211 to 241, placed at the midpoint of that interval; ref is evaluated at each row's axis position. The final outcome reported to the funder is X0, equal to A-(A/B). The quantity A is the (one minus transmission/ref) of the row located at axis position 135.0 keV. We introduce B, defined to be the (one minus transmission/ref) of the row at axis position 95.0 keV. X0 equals -0.6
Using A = -0.04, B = -0.0799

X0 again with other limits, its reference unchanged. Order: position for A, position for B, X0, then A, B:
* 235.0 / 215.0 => 1.6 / 0.03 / -0.0163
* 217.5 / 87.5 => -0.9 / -0.07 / -0.0759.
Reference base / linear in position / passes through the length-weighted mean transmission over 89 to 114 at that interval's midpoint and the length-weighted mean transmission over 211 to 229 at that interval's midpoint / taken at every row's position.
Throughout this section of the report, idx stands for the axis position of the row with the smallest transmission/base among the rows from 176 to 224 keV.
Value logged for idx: 222.5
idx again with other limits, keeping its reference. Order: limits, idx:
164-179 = 165.0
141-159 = 150.0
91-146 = 120.0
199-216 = 215.0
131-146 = 132.5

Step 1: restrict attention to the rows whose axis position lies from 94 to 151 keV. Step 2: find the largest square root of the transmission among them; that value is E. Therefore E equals 2.896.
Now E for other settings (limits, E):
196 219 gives 2.821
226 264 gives 2.903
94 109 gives 2.896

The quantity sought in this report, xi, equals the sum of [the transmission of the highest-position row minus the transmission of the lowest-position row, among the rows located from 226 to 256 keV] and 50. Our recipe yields 51.3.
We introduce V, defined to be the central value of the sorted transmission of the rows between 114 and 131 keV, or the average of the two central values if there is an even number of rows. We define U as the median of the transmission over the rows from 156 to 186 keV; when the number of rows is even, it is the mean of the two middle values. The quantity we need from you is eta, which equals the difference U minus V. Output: 1.4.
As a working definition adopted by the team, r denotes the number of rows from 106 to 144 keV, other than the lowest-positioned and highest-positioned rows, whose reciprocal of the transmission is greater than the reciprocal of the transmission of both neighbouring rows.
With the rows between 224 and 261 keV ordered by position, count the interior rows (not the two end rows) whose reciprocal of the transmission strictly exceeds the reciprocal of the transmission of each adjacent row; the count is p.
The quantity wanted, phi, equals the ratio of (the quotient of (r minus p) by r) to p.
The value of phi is 0.05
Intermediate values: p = 4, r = 5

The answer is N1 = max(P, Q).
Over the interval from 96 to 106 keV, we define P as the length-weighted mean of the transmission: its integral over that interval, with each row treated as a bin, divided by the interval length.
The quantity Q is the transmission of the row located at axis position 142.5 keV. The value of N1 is 7.9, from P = 7.88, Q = 7.795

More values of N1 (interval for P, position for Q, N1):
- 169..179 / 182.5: 8.2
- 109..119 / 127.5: 6.9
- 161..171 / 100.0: 7.8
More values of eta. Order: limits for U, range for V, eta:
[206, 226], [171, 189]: -0.4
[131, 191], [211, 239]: 0.8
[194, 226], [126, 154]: 0.2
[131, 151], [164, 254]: -0.1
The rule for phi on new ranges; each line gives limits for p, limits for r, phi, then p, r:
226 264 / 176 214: 0.00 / 4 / 4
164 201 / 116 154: 0.08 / 4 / 6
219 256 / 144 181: 0.00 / 4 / 4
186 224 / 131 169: -0.05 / 5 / 4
